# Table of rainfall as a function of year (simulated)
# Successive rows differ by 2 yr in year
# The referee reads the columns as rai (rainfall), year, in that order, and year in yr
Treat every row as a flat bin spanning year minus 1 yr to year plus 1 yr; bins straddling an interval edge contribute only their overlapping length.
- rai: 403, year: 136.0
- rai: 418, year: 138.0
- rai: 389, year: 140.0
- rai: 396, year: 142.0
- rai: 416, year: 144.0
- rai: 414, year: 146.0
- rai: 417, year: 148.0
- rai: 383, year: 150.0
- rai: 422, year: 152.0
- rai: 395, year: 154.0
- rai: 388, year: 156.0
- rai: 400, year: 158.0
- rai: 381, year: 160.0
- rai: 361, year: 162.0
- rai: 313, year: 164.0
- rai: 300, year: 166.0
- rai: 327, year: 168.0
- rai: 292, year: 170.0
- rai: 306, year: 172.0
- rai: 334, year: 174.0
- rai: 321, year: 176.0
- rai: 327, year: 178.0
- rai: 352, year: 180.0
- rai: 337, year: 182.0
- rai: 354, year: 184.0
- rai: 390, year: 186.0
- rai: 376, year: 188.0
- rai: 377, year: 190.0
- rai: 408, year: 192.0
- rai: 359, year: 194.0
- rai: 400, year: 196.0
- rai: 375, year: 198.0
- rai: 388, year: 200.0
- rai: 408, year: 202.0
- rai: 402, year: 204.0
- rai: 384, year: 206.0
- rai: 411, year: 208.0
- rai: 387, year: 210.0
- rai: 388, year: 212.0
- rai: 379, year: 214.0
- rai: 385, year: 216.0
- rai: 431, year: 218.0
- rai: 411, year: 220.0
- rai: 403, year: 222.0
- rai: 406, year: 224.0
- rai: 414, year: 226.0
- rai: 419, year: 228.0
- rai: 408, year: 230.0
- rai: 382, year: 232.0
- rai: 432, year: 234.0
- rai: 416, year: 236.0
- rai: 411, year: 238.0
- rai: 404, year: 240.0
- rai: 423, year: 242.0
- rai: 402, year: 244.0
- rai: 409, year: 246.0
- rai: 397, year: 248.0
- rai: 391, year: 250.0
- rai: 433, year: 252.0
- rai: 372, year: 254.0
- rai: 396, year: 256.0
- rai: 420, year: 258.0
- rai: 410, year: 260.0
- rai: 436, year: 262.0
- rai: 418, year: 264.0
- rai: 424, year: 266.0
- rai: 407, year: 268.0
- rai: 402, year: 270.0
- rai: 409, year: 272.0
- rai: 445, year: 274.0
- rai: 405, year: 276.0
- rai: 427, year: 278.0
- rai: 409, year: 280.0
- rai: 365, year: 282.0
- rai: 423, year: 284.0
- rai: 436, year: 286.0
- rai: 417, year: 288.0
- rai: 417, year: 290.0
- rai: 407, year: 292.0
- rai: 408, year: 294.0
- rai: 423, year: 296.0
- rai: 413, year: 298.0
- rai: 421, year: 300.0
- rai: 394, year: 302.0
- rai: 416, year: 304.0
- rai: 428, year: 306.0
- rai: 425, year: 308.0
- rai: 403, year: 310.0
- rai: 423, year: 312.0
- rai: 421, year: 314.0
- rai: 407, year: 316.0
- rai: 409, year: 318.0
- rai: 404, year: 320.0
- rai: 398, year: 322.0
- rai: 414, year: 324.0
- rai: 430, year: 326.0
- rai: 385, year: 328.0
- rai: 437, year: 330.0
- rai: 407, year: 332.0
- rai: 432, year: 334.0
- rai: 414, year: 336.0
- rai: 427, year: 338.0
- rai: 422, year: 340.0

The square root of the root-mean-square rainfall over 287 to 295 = 20.3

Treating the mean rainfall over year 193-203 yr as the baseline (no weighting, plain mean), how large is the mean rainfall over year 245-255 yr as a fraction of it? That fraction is 1.04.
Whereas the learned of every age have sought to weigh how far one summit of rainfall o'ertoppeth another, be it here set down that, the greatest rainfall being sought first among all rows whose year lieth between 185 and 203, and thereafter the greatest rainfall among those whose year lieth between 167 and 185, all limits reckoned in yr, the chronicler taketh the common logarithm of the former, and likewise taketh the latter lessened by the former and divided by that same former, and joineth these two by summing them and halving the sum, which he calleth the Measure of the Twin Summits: 1.24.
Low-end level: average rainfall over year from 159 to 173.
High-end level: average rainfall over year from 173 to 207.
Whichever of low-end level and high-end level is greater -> 370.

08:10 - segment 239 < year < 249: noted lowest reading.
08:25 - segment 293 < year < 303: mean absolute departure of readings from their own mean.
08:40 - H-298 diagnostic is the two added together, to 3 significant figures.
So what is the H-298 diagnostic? 406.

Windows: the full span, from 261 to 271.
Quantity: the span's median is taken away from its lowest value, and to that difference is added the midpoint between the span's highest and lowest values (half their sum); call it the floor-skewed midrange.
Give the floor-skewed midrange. 403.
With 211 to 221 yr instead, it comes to 396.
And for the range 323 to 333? 382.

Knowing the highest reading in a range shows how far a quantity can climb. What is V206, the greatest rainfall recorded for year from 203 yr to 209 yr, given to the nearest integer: 411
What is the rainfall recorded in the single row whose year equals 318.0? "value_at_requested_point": 409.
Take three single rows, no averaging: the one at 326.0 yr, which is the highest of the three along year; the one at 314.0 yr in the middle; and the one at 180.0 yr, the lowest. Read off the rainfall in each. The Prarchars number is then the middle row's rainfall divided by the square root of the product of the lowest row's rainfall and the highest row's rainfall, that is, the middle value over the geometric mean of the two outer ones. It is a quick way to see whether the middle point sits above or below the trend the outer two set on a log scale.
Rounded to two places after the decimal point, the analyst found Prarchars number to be 1.08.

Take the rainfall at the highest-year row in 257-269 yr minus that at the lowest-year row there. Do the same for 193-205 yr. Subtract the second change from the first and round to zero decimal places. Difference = -56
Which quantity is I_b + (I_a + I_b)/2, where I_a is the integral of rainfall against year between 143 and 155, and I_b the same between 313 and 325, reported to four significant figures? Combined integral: 9806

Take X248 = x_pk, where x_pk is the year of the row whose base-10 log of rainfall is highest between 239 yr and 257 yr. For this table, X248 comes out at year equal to 252.0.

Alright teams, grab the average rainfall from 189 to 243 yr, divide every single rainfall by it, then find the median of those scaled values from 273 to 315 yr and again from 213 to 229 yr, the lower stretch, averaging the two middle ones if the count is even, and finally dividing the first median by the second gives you 1.02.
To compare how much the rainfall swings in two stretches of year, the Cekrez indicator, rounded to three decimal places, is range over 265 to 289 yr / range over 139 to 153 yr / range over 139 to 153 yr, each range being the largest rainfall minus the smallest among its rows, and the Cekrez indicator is 0.053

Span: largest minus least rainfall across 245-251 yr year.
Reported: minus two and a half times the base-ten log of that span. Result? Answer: -3.1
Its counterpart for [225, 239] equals -4.2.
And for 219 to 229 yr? -3.0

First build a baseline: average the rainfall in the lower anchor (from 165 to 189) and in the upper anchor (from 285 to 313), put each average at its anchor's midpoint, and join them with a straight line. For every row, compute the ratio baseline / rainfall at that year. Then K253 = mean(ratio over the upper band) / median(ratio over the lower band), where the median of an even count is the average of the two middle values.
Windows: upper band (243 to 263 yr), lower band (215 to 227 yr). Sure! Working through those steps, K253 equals 1.06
